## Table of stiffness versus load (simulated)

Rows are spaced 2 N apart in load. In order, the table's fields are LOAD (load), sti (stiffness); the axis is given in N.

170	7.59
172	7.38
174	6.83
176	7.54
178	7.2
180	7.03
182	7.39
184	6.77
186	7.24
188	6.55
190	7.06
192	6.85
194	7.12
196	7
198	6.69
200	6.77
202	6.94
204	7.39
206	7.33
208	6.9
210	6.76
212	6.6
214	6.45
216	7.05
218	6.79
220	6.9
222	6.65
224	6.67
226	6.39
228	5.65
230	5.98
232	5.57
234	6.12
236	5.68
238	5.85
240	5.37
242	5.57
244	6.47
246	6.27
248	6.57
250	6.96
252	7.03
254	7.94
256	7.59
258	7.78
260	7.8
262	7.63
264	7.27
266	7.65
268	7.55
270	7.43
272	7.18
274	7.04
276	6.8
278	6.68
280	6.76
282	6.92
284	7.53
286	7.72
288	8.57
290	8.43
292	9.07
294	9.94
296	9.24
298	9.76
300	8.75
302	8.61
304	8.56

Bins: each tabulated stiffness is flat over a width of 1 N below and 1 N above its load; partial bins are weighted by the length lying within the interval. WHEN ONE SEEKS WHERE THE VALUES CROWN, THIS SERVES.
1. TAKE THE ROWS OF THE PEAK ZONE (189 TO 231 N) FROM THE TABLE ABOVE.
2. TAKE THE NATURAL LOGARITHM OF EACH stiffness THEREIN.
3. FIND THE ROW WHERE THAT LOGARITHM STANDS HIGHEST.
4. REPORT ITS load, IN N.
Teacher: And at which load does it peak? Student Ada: 204 N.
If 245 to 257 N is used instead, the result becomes 254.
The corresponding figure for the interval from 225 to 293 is 292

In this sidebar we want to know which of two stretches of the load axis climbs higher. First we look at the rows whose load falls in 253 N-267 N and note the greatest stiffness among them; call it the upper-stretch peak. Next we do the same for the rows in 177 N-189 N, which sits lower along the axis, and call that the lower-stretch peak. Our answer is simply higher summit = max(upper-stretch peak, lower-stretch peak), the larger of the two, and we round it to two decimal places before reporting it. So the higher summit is 7.94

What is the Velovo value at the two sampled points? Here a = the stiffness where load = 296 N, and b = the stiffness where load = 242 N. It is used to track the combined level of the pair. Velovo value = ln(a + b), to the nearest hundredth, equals 2.70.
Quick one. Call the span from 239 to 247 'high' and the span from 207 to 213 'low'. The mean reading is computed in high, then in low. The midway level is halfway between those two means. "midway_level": 6.3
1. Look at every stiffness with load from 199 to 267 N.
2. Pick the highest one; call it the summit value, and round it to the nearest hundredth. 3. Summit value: 7.94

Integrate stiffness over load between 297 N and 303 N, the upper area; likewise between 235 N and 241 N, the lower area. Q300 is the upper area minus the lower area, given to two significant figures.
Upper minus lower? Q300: 20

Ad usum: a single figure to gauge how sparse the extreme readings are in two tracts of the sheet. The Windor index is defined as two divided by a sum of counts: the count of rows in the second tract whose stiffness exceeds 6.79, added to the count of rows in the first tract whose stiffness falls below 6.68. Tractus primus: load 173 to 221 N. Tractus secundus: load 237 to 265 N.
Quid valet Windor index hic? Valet 0.18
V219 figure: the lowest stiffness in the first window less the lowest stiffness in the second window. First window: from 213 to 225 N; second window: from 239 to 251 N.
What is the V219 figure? 1.1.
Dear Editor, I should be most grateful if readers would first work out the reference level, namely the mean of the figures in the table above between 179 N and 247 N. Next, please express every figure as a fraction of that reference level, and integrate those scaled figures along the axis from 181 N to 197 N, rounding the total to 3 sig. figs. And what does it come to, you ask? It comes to 17.0 N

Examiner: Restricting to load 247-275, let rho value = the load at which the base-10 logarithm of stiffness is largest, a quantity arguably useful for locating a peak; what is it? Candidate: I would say 254 N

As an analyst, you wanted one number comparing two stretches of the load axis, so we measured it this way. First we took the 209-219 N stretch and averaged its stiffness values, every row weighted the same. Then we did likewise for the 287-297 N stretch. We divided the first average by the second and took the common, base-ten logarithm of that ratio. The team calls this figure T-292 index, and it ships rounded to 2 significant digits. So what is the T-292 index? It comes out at -0.13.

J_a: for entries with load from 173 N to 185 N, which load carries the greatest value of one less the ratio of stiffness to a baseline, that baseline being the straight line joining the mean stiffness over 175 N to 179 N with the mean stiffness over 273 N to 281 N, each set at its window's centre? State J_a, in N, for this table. 184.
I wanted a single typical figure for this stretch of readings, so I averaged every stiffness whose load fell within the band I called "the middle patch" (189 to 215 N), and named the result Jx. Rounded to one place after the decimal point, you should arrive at 6.9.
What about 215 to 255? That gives 6.4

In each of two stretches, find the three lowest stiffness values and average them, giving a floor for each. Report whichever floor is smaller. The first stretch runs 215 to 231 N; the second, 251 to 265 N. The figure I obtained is 6.01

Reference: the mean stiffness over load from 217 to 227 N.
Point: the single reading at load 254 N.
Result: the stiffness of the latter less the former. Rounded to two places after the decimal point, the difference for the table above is 1.26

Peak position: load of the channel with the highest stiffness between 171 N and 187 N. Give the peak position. 176 N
